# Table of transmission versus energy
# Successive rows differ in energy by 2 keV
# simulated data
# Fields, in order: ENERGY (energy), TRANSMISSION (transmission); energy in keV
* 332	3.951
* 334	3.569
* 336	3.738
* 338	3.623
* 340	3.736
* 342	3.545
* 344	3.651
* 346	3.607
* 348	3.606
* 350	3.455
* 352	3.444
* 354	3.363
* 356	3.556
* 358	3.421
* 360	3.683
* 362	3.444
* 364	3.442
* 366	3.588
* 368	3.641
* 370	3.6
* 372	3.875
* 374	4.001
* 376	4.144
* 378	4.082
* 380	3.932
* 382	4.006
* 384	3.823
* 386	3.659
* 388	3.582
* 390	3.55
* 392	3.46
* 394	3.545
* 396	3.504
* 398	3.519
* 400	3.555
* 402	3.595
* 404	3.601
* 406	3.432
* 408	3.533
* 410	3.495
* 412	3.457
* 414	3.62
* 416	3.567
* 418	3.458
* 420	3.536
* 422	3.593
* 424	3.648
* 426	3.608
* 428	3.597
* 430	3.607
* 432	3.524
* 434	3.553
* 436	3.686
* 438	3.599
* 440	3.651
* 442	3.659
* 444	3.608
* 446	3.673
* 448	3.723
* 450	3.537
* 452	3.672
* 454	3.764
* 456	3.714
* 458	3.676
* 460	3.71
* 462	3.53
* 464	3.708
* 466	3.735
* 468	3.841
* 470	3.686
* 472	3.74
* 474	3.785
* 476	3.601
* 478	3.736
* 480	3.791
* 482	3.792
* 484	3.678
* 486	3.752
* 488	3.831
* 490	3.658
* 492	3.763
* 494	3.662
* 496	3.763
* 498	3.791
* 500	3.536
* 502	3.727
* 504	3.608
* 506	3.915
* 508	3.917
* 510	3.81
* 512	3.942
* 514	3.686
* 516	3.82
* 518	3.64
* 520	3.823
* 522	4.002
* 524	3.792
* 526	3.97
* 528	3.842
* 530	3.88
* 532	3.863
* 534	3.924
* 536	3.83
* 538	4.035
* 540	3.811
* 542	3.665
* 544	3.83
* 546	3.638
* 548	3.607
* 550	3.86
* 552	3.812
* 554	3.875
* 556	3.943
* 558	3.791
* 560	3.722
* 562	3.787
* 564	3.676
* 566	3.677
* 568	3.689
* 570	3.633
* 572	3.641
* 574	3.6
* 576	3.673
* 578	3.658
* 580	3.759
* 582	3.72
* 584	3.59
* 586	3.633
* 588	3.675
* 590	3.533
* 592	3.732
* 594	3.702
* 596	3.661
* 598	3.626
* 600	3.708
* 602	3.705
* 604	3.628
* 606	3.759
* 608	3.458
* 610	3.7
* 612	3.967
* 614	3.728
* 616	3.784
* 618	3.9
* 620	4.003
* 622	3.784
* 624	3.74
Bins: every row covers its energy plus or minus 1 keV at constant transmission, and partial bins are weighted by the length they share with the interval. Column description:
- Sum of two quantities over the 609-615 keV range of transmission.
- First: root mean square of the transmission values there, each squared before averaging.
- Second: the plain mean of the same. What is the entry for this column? 7.60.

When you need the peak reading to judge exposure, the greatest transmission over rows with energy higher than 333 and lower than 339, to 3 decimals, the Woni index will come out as 3.738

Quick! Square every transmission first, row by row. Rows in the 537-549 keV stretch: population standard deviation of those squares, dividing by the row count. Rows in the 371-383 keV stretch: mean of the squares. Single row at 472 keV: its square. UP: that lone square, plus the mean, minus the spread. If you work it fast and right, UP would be 28.9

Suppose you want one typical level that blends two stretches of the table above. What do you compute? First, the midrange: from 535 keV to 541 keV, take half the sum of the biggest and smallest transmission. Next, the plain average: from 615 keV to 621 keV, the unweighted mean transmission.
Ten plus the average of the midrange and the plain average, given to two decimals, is 13.91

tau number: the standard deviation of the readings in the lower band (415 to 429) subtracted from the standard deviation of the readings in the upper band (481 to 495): 0.007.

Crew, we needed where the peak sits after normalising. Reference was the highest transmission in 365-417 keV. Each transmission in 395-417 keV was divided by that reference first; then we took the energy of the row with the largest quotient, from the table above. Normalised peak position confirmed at 414 keV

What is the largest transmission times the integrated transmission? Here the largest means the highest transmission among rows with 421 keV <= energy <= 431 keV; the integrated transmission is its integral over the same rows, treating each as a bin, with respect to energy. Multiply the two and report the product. 132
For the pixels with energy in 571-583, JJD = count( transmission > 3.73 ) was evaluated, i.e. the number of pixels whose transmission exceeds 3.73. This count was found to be 1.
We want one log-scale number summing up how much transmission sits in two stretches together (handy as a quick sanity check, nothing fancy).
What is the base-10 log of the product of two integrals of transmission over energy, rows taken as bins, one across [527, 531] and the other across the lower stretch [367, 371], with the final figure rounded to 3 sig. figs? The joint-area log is 2.35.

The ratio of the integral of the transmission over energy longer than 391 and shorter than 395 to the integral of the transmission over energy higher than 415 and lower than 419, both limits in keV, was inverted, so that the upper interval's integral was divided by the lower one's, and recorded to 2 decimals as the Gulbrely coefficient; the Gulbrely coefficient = 1.00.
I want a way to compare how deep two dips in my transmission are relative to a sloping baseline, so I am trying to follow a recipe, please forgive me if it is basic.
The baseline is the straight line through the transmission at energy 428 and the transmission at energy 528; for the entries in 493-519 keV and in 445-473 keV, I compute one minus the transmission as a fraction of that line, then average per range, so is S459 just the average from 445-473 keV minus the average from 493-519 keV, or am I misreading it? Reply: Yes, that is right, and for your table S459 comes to -0.014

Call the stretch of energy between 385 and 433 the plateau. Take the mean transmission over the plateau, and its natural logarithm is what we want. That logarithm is 1.27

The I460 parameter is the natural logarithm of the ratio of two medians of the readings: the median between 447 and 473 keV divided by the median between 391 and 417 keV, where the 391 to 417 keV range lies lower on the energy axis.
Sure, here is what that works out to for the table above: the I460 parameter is 0.05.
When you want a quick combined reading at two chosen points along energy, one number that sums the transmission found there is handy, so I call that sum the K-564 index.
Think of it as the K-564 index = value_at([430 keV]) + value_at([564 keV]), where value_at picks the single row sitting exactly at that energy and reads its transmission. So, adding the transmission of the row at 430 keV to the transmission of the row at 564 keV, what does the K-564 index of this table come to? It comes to 7.28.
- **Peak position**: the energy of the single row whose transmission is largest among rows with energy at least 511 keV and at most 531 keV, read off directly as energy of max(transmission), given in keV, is 522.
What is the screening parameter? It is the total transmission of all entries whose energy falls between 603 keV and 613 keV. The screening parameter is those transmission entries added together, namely 18.5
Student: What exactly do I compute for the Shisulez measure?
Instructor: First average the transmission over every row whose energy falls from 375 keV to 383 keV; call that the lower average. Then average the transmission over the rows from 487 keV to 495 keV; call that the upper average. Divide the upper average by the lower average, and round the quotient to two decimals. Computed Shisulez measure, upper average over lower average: 0.92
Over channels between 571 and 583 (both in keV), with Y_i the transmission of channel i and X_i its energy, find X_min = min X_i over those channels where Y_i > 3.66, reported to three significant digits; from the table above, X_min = 576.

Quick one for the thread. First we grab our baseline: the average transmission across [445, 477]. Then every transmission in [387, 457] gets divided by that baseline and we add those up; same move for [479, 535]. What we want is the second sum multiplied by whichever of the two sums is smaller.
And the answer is 826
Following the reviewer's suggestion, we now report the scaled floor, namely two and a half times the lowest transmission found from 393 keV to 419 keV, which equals 8.58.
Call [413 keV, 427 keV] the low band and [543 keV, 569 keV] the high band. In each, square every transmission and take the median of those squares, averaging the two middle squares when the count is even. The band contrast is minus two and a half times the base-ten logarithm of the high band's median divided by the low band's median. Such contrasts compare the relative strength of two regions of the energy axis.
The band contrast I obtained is -0.11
